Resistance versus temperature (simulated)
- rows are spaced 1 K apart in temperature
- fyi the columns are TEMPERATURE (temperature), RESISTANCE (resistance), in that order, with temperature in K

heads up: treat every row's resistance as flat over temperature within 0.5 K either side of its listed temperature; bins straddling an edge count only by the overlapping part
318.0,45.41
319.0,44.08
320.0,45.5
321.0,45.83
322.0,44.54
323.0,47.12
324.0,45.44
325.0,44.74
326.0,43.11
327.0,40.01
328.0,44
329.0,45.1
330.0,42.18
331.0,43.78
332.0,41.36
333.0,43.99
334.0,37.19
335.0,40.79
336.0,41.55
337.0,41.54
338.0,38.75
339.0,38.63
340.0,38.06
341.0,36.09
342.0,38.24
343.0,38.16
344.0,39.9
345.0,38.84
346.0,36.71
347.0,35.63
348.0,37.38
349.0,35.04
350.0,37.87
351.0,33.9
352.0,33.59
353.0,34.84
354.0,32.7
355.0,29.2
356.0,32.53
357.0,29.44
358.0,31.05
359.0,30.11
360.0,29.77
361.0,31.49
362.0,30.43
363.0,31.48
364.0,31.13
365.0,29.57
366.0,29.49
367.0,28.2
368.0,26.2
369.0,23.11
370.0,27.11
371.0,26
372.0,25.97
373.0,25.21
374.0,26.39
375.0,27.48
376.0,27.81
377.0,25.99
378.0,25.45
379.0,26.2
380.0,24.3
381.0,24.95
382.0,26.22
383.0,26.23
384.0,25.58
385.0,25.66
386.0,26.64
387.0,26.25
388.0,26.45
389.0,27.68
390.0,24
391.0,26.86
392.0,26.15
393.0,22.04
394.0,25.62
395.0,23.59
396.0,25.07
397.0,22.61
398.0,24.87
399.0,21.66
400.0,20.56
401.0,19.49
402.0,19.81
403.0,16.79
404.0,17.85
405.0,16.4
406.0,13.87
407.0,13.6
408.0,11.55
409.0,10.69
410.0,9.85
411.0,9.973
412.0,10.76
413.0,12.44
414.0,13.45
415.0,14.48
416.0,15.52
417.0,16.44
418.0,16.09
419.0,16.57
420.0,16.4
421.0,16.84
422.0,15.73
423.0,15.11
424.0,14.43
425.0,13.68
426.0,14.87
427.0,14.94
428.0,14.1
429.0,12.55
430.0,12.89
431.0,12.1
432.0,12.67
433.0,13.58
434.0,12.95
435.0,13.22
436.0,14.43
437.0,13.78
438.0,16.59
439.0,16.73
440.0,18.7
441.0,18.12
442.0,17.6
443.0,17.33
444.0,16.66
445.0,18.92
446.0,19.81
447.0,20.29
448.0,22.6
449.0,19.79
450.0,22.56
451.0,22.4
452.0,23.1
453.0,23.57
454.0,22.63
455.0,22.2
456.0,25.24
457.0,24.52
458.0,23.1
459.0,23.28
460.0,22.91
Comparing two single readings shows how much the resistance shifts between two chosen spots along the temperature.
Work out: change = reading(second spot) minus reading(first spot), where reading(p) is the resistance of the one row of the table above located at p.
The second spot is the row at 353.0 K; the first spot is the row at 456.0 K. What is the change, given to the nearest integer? 10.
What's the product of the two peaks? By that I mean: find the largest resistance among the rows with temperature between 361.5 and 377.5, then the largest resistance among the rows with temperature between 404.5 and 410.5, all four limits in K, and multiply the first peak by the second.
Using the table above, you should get 516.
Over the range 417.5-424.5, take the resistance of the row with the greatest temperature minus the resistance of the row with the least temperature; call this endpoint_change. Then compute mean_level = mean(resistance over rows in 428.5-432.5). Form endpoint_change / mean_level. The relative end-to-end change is -0.13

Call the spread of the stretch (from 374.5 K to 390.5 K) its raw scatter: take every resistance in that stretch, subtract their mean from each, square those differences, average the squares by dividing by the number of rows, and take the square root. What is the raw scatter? 1.1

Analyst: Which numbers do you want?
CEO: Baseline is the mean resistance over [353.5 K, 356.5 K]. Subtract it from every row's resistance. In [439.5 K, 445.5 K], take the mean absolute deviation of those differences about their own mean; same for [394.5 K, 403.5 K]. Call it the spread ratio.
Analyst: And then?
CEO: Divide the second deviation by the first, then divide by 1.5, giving 2.1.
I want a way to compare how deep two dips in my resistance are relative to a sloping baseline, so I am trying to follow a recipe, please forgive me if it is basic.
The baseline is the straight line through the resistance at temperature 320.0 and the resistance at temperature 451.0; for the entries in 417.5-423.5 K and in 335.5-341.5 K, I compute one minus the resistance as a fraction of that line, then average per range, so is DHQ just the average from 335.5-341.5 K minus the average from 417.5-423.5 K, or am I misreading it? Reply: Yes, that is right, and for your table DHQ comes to -0.35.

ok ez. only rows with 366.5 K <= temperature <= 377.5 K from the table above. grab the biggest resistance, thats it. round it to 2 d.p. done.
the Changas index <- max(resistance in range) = 28.20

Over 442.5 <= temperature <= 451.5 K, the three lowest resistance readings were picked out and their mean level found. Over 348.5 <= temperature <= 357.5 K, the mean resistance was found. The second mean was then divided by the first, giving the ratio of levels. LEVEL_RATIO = 1.9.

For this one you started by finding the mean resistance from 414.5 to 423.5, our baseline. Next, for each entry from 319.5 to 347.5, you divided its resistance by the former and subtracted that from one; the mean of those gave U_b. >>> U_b -1.6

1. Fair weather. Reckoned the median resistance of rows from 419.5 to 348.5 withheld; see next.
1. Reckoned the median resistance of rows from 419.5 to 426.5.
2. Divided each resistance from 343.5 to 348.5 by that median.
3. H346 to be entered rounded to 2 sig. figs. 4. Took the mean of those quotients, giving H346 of 2.5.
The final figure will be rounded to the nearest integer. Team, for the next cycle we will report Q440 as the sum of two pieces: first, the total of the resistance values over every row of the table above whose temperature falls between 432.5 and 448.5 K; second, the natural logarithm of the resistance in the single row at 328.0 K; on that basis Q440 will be 275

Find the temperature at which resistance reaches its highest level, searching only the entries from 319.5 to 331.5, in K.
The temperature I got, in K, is 323.0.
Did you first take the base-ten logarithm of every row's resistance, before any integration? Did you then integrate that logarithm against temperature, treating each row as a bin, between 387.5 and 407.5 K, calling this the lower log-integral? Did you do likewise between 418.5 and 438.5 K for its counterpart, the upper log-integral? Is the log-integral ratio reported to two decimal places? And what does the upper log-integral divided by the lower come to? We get 0.87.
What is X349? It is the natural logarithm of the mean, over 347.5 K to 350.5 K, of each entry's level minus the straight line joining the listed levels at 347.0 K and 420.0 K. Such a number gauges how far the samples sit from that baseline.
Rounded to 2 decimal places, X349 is 0.51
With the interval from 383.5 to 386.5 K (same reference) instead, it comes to -1.08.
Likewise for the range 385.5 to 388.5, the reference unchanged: 0.30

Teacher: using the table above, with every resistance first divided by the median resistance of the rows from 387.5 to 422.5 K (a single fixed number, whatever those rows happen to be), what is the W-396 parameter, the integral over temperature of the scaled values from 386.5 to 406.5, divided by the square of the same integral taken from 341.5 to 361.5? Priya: 0.0160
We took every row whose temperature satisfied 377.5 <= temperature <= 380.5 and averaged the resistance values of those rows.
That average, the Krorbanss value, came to 25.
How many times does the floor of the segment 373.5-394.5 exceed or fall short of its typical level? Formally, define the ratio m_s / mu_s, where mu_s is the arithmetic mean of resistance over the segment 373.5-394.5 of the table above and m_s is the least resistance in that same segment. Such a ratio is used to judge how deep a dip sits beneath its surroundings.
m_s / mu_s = 0.85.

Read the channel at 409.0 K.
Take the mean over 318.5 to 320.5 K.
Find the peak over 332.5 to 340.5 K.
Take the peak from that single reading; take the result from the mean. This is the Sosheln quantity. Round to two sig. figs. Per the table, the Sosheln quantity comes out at 78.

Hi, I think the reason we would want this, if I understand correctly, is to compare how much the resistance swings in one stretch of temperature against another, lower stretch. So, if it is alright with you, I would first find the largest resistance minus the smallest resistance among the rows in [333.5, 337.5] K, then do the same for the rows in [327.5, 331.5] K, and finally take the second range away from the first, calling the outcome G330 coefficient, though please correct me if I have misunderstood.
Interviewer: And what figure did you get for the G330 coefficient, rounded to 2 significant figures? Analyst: 1.4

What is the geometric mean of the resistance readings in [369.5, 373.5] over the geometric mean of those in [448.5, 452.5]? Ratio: 1.19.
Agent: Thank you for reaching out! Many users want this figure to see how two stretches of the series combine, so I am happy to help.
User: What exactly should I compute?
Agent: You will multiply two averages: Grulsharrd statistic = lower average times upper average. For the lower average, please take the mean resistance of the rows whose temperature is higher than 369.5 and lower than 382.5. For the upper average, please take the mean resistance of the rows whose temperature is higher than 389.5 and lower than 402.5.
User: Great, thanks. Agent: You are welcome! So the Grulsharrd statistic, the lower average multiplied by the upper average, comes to 607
